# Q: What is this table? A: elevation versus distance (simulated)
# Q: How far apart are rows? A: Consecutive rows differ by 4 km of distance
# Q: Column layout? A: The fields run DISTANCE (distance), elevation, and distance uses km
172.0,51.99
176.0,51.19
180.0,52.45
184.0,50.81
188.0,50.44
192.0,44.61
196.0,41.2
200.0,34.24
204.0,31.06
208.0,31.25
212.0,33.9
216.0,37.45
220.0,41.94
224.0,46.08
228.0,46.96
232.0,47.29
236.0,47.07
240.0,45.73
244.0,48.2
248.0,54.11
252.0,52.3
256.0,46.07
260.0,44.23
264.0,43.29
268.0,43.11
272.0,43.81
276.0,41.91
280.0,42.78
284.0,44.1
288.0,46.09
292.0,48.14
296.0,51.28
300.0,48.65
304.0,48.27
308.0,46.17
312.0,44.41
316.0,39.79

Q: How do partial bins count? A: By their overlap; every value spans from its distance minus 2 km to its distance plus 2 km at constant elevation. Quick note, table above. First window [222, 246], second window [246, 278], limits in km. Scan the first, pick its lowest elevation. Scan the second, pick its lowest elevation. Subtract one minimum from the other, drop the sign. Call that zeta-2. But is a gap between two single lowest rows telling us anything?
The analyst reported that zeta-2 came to 3.8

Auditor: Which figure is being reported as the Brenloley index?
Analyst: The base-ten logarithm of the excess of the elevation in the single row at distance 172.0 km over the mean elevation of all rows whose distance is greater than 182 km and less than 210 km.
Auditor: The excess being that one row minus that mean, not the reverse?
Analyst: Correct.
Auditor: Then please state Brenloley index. 1.1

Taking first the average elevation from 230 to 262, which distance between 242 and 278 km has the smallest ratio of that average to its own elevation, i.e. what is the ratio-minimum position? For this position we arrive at 248.0 km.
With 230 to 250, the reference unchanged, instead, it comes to 248.0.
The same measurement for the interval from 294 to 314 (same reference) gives 296.0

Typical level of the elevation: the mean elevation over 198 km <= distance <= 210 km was 32.2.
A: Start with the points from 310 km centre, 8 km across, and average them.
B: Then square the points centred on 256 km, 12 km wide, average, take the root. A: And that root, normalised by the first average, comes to 1.05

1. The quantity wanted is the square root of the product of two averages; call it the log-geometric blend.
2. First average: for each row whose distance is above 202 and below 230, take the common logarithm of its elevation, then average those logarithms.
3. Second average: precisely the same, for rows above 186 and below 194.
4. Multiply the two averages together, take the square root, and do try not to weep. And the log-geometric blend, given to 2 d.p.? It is 1.63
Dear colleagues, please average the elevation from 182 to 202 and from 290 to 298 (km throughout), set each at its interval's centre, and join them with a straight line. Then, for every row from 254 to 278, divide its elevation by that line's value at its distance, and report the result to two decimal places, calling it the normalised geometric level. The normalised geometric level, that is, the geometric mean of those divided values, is 0.91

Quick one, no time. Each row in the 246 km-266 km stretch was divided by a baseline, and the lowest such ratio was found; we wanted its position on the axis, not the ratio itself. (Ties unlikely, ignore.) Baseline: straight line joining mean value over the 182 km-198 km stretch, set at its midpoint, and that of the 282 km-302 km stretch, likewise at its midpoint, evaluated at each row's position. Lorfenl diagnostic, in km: 264.0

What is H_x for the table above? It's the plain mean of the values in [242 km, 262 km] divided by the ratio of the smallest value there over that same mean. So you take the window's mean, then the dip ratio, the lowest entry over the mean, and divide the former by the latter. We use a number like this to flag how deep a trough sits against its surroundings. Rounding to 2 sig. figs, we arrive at 54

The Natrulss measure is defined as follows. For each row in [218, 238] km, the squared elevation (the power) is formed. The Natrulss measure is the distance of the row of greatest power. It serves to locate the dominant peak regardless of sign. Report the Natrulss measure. 232.0 km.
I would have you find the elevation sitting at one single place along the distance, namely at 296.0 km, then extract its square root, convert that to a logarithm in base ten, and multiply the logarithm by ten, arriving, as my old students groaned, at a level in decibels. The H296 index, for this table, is 8.55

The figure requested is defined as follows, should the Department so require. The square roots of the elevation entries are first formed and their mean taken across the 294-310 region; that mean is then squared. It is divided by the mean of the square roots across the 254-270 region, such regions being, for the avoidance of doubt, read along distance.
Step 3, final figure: 7.31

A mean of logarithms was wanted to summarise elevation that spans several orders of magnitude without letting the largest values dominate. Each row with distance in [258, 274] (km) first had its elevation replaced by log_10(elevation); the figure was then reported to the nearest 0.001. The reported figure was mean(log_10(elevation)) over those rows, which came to 1.640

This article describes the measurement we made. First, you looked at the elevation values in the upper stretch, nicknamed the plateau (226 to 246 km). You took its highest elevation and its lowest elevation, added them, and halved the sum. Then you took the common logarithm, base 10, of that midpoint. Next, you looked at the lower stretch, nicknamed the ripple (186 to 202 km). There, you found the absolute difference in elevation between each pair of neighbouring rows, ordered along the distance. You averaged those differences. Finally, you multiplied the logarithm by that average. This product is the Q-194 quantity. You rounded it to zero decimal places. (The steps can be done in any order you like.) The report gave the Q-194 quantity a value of 9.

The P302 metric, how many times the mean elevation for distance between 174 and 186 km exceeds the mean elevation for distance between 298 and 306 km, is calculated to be 1.06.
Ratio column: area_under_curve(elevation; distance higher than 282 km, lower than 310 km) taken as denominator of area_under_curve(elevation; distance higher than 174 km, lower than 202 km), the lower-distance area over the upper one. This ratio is 0.98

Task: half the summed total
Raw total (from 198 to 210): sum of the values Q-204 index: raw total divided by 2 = 48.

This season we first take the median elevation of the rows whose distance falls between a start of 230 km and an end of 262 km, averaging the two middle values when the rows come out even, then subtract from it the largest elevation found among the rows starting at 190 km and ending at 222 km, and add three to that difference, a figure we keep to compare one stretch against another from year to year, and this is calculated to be 5.6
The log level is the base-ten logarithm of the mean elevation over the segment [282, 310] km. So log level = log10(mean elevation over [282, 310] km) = 1.68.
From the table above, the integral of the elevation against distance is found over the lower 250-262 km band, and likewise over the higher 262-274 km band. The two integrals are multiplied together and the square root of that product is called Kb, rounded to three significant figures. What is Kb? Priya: 545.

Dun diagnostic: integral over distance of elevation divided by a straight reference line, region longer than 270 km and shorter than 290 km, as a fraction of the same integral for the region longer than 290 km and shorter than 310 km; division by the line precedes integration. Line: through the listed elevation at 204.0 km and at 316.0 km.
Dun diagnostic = 0.94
